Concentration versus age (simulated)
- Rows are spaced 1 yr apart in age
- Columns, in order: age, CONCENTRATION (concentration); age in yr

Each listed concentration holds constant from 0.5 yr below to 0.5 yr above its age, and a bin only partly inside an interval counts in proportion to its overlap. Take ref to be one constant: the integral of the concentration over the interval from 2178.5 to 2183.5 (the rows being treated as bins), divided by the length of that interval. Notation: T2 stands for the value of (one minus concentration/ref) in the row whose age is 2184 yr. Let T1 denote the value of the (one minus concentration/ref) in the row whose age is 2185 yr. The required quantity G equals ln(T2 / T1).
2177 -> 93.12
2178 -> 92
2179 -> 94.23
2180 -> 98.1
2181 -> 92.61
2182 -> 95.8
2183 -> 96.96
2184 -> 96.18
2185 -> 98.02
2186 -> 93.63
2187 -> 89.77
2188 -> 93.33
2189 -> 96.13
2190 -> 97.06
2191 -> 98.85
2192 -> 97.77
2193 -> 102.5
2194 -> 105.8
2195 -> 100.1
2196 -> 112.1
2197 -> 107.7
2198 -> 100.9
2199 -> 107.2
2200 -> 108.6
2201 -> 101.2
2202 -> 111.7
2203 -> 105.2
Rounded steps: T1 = -0.03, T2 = -0.01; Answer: -1.4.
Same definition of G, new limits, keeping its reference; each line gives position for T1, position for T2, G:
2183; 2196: 2.5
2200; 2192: -1.8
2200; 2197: -0.1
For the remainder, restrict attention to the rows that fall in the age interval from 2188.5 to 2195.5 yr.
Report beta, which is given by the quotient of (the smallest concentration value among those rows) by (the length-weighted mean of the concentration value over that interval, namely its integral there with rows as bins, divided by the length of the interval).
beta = 0.964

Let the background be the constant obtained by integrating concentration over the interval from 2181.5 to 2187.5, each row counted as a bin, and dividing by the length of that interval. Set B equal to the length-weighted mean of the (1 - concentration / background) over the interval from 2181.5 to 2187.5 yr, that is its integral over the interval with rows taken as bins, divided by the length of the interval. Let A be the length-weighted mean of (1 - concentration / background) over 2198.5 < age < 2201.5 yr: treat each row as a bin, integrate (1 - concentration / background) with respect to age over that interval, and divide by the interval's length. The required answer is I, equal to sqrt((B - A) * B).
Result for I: 0.00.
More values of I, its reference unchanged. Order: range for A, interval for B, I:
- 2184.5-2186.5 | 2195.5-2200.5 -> 0.12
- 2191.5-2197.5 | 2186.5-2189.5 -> 0.05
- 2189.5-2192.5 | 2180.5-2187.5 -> 0.01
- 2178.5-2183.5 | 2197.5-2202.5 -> 0.11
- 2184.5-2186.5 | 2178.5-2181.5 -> 0.00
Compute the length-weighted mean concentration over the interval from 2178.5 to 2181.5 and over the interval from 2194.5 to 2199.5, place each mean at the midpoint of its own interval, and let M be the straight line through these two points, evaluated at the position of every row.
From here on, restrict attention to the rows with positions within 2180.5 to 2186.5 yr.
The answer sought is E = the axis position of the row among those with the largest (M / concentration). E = 2186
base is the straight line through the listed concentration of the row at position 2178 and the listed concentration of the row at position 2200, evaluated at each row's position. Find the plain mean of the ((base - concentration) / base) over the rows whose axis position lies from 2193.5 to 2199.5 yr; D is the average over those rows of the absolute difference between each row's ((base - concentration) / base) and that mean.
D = 0.033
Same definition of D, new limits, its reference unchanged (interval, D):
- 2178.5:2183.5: 0.015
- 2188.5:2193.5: 0.012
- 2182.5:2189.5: 0.032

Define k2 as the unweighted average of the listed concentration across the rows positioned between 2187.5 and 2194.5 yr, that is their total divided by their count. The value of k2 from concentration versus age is 99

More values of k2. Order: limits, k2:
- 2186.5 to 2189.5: 93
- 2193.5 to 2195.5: 103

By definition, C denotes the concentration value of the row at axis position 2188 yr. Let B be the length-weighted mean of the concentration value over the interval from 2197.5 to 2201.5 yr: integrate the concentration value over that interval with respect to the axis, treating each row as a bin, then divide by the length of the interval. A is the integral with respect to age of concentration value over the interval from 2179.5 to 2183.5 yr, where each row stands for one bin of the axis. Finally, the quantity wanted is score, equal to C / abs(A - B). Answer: 0.335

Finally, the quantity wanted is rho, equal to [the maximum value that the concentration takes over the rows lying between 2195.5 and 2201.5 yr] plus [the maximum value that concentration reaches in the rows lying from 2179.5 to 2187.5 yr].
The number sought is 210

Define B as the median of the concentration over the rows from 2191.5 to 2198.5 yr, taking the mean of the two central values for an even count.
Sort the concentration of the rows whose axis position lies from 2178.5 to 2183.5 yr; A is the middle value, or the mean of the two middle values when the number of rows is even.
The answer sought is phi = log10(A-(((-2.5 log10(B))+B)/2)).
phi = 1.67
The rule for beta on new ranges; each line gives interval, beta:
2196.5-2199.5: 0.959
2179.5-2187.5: 0.944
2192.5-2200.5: 0.948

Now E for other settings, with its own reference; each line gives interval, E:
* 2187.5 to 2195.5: 2188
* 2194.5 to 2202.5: 2201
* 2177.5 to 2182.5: 2181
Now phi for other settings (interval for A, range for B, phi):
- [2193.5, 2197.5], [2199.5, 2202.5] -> 1.74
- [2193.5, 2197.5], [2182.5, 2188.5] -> 1.79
